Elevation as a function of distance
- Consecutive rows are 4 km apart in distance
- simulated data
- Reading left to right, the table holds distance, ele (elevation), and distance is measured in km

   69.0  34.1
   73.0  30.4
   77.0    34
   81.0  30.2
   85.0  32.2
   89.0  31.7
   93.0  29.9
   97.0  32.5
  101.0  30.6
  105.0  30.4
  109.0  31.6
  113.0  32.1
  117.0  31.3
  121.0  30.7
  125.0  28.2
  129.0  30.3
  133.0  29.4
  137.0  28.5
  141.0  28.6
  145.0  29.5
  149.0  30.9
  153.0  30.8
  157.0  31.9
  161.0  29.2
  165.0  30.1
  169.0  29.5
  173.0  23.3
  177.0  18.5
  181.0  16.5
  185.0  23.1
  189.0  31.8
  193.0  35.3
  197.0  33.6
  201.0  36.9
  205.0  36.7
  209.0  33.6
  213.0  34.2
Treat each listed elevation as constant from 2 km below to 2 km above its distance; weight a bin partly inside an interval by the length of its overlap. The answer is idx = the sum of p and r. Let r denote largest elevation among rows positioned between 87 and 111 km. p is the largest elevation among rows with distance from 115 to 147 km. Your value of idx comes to 64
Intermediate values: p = 31.3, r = 32.5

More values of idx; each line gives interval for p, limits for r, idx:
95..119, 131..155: 63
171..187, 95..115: 56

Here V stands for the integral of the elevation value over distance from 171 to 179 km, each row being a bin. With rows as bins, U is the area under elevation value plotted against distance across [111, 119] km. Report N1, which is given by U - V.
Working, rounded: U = 254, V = 167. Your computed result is 86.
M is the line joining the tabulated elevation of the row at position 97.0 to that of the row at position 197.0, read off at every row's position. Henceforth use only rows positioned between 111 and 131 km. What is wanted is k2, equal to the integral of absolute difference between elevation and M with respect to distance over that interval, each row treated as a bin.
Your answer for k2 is 45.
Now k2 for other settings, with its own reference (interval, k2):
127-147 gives 74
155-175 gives 89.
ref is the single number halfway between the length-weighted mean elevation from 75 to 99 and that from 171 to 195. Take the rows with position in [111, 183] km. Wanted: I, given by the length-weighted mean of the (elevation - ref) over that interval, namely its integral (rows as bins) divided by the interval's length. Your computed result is 0.0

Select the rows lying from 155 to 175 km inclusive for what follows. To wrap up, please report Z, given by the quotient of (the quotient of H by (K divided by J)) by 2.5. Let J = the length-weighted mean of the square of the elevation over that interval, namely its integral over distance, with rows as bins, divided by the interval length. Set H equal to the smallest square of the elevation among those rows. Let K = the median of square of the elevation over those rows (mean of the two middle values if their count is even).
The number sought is 209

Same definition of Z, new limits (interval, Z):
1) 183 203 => 200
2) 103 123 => 368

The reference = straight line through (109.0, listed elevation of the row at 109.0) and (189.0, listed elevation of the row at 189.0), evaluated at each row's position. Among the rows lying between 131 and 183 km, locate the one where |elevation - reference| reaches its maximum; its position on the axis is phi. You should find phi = 181.0 km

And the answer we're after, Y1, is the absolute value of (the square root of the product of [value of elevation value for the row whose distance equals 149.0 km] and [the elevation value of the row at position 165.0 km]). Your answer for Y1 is 30.5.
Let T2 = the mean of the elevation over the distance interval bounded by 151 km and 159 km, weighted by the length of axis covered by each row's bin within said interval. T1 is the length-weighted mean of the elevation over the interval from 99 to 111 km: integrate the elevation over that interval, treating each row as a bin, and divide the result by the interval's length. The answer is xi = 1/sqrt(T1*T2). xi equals 0.0321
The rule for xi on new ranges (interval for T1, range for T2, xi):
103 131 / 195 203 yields 0.0304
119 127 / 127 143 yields 0.0341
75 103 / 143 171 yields 0.0323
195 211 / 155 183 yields 0.0333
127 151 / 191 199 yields 0.0314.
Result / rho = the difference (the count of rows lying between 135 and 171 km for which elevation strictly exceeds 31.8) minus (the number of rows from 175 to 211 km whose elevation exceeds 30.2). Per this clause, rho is -5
